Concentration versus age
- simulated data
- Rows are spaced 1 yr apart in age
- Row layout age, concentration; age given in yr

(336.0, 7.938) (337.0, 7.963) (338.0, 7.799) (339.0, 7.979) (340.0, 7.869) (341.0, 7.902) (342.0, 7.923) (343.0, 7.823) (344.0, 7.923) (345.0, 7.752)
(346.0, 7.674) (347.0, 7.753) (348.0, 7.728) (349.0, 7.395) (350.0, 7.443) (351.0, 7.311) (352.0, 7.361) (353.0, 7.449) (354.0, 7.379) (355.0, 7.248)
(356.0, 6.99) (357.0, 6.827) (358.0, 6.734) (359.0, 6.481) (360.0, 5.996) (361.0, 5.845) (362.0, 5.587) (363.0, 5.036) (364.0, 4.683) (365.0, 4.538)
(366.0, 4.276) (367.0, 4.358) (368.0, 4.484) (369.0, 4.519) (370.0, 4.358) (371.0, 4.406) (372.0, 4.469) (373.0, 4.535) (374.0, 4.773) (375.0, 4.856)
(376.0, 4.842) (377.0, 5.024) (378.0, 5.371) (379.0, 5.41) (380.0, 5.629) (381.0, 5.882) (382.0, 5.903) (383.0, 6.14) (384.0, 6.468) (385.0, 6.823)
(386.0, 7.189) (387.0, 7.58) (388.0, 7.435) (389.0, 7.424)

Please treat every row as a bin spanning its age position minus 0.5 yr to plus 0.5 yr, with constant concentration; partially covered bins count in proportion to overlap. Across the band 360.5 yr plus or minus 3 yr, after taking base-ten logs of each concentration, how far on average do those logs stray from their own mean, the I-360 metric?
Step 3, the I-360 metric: 0.034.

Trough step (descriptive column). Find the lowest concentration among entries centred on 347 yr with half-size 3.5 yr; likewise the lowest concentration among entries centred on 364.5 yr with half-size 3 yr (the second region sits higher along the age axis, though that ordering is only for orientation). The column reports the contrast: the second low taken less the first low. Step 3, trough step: -3.1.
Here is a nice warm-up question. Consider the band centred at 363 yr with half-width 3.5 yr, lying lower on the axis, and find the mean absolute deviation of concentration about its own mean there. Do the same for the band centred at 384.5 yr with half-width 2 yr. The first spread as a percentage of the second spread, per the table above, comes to 164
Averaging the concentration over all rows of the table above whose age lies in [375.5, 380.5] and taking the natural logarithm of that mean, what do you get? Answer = 1.7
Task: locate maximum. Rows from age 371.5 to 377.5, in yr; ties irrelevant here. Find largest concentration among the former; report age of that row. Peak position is 377.0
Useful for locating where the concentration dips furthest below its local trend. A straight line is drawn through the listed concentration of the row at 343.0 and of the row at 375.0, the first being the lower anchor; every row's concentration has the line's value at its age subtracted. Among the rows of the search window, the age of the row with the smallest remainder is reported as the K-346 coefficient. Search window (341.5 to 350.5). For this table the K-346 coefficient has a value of 343.0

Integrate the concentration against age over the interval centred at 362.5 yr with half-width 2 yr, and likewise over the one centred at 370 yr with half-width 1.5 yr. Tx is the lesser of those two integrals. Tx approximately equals 13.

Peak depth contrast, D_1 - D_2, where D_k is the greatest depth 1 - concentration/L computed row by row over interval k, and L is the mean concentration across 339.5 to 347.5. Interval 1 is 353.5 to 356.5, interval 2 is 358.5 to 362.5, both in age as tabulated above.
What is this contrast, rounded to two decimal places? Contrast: -0.18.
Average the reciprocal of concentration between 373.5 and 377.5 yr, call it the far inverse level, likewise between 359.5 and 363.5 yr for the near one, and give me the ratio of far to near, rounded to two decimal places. 1.15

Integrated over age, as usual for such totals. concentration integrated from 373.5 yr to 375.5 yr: 9.6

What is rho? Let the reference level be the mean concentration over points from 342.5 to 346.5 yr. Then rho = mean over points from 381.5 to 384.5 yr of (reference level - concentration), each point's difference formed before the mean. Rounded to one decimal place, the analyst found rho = 1.6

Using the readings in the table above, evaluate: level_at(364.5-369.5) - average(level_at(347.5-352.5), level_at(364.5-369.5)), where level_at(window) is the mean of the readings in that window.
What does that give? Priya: -1.5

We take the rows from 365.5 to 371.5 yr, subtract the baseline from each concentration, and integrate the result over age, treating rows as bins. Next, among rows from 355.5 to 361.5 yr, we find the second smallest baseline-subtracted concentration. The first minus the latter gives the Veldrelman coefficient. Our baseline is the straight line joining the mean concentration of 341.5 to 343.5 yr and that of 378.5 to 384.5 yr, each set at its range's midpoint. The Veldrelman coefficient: -12.0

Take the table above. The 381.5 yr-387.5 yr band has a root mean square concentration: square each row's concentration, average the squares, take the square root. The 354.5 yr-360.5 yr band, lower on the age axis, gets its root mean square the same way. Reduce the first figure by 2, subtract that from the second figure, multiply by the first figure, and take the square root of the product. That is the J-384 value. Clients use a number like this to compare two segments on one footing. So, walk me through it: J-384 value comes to 3.7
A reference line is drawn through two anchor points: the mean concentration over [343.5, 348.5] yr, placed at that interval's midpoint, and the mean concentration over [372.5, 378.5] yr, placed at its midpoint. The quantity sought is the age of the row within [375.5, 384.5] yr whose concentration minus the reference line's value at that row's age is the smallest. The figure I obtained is 376.0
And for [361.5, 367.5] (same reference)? 366.0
